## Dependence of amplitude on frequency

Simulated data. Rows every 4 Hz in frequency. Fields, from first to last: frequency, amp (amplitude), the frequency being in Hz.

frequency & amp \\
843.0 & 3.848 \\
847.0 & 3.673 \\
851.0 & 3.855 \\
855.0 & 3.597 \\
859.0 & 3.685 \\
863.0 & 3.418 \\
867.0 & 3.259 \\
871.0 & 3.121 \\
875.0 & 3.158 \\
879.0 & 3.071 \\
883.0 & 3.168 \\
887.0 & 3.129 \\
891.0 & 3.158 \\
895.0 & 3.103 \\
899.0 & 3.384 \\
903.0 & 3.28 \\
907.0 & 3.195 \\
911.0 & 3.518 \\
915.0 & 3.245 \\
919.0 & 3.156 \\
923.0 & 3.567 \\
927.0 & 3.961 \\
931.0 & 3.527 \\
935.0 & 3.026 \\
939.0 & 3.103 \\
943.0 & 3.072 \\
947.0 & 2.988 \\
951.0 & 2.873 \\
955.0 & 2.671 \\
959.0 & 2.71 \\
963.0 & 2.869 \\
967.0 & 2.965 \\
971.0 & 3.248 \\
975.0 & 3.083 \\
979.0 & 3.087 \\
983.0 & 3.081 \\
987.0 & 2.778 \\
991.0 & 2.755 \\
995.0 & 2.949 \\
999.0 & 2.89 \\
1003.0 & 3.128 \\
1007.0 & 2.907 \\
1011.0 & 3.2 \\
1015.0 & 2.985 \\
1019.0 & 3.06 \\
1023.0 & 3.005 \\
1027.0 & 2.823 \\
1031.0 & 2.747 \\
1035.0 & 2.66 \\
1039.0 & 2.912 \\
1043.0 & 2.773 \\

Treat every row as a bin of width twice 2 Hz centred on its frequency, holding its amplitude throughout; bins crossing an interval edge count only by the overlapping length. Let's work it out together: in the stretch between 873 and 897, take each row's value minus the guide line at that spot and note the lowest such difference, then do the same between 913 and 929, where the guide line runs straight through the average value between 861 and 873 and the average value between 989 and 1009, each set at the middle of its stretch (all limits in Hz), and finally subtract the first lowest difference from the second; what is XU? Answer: 0.2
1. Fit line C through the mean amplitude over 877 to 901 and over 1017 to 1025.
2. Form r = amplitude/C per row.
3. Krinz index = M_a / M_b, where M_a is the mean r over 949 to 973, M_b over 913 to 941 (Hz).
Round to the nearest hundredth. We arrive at 0.87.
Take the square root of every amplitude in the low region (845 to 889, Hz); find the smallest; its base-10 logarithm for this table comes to 0.244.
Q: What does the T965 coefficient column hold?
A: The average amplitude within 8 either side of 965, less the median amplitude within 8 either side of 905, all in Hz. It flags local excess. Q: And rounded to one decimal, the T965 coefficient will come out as -0.4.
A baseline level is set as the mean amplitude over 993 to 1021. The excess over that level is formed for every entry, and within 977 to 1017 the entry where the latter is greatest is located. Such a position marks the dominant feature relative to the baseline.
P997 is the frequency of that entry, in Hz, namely 1011.0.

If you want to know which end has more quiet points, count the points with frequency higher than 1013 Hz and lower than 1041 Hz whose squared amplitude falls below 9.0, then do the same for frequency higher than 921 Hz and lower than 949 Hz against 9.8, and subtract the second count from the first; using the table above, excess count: 1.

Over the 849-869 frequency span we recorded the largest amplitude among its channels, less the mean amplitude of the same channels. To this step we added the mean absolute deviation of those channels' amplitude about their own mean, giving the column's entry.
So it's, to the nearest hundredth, 0.47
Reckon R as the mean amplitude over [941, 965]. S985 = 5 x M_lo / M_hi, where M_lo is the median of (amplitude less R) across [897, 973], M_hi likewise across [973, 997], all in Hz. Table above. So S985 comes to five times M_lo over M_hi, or 10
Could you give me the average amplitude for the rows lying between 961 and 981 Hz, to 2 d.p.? 3.05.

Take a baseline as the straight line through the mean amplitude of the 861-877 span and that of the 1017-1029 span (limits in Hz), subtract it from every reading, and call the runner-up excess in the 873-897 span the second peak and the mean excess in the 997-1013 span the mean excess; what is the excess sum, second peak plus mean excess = -0.010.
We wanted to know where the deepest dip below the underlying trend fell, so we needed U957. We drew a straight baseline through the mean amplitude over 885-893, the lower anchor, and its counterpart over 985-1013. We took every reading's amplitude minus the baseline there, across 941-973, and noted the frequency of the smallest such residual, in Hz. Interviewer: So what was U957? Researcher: 955.0 Hz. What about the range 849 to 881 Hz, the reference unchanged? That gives 879.0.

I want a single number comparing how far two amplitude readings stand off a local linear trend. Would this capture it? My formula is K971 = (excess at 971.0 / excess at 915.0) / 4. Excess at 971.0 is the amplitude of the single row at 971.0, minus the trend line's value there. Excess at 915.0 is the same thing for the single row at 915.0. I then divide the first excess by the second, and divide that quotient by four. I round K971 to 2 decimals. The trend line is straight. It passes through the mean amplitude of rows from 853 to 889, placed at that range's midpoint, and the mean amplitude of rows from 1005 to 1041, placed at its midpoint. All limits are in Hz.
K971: 0.81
